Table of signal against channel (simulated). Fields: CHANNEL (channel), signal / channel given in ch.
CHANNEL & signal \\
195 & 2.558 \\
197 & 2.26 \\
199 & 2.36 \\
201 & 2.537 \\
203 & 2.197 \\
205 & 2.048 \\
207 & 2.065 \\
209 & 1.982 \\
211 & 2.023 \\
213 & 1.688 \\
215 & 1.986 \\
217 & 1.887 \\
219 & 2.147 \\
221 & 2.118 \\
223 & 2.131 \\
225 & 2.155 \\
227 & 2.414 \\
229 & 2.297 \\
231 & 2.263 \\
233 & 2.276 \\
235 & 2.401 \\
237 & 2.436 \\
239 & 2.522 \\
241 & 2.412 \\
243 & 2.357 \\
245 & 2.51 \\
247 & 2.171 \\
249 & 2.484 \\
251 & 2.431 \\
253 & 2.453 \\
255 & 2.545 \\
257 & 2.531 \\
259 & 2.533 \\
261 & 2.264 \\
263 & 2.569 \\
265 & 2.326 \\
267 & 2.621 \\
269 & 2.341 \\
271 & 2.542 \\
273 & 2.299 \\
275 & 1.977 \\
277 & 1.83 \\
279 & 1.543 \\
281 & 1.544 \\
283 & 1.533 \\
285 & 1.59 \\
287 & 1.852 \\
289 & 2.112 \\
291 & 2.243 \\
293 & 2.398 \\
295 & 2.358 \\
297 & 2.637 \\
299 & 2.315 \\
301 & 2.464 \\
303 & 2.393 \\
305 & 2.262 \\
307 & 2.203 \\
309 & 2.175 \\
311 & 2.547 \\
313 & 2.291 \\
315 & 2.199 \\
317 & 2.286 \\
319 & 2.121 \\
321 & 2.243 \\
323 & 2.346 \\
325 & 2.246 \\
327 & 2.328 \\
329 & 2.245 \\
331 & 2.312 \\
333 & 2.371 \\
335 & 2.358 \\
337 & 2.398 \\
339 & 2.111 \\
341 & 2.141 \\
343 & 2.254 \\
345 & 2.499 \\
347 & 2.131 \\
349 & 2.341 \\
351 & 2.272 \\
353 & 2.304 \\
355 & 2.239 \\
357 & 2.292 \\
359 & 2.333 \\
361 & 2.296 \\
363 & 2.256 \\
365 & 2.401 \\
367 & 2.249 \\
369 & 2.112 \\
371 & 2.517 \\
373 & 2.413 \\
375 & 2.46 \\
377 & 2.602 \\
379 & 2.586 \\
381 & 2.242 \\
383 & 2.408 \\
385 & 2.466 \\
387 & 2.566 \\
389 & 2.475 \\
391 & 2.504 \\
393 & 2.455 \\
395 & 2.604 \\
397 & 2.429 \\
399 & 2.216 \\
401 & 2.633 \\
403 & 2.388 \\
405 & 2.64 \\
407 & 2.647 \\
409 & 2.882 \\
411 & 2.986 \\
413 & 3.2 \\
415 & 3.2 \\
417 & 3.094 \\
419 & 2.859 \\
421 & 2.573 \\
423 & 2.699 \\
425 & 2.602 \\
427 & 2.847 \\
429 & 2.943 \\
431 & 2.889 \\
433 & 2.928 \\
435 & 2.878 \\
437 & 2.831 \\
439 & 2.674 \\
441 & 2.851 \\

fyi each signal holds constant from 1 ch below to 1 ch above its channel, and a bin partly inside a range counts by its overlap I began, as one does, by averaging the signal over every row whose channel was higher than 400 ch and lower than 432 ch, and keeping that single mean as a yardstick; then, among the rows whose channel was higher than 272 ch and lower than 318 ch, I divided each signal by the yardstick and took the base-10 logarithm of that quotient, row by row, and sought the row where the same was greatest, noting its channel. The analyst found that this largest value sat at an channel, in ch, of 297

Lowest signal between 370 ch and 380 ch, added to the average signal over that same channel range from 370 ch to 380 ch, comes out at 4.9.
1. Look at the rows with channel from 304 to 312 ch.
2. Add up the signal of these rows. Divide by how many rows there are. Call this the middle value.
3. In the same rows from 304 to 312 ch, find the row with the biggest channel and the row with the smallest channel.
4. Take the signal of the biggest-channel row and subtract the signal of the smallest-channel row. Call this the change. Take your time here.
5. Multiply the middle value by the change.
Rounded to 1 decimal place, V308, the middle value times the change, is 0.7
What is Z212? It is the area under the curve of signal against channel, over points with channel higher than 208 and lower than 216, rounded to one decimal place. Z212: 15.4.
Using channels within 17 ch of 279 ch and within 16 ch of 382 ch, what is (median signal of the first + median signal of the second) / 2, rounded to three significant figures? 2.35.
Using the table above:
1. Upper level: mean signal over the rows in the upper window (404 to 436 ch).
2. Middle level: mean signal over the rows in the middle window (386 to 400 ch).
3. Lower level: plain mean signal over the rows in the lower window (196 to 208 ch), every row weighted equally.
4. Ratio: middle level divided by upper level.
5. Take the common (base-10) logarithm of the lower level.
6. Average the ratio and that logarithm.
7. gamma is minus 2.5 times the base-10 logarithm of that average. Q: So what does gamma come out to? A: 0.545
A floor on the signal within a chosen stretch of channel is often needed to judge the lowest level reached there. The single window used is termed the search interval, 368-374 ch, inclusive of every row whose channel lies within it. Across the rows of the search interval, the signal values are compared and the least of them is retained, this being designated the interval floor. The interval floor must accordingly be 2.112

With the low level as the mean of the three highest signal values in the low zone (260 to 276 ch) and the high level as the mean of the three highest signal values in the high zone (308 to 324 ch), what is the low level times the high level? 6.2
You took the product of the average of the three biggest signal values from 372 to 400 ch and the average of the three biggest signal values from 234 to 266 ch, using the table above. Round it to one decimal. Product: 6.6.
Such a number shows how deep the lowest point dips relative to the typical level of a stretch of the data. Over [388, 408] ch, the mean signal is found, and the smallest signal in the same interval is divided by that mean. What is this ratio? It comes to 0.887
